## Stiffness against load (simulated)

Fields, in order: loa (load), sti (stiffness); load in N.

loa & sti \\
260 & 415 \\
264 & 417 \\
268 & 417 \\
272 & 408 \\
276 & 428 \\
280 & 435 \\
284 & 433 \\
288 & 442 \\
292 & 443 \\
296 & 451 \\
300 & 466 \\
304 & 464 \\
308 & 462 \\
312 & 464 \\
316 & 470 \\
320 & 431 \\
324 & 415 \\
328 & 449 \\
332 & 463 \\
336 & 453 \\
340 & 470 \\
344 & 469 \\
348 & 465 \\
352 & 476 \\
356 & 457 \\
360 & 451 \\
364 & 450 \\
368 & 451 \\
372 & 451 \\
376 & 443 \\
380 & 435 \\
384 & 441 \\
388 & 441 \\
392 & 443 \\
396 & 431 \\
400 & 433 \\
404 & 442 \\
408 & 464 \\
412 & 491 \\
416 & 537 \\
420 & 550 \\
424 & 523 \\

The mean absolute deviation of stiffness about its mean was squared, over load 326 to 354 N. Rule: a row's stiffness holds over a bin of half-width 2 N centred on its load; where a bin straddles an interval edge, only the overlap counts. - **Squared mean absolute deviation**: 54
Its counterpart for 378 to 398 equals 17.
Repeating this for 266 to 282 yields 90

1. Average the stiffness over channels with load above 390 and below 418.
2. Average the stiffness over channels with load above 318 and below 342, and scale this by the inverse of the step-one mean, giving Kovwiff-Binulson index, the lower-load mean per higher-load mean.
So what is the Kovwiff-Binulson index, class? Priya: 0.97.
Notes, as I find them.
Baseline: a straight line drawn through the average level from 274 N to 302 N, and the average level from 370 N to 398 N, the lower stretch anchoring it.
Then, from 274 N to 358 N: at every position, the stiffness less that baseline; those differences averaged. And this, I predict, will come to 11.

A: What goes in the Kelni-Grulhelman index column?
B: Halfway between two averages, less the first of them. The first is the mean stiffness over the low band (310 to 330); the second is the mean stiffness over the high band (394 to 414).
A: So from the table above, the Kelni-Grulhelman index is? 3.2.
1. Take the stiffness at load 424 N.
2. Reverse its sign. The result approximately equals -523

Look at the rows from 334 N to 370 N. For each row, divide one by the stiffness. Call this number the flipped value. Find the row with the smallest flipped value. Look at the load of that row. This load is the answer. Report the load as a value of 352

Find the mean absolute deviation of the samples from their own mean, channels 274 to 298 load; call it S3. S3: 6.7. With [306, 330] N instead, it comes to 17.0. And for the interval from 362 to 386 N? 5.5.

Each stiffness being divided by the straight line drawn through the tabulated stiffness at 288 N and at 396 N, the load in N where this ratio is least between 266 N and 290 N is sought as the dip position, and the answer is 272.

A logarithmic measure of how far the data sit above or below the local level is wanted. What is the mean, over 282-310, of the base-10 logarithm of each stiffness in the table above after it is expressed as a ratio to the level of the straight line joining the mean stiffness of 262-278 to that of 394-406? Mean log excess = 0.030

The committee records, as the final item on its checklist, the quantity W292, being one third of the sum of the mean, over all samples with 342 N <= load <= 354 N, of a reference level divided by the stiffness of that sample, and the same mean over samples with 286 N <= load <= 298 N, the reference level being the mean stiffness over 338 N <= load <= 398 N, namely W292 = 0.658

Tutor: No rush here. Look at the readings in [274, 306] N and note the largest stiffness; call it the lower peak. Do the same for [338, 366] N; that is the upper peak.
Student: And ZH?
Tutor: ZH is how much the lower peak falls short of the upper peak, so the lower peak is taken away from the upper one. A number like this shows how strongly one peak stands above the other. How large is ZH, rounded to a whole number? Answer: 10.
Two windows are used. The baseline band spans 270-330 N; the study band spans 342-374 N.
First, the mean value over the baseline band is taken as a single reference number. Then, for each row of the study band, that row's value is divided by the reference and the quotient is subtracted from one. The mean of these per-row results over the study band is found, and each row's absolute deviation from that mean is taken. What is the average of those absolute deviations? 0.019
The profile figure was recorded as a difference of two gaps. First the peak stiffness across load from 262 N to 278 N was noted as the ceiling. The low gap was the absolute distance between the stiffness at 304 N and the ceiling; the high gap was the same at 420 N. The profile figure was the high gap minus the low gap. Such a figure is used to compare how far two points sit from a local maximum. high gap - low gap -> 86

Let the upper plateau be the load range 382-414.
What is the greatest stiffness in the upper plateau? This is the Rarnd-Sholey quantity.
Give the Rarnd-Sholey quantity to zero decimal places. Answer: 491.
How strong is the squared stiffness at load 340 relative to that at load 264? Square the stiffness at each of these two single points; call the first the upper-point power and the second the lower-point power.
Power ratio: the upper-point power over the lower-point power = 1.27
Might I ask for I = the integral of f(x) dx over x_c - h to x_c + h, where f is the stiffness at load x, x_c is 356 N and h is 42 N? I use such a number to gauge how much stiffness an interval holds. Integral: 37820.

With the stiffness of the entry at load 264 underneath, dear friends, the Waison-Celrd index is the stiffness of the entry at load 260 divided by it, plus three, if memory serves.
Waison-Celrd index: 4.00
